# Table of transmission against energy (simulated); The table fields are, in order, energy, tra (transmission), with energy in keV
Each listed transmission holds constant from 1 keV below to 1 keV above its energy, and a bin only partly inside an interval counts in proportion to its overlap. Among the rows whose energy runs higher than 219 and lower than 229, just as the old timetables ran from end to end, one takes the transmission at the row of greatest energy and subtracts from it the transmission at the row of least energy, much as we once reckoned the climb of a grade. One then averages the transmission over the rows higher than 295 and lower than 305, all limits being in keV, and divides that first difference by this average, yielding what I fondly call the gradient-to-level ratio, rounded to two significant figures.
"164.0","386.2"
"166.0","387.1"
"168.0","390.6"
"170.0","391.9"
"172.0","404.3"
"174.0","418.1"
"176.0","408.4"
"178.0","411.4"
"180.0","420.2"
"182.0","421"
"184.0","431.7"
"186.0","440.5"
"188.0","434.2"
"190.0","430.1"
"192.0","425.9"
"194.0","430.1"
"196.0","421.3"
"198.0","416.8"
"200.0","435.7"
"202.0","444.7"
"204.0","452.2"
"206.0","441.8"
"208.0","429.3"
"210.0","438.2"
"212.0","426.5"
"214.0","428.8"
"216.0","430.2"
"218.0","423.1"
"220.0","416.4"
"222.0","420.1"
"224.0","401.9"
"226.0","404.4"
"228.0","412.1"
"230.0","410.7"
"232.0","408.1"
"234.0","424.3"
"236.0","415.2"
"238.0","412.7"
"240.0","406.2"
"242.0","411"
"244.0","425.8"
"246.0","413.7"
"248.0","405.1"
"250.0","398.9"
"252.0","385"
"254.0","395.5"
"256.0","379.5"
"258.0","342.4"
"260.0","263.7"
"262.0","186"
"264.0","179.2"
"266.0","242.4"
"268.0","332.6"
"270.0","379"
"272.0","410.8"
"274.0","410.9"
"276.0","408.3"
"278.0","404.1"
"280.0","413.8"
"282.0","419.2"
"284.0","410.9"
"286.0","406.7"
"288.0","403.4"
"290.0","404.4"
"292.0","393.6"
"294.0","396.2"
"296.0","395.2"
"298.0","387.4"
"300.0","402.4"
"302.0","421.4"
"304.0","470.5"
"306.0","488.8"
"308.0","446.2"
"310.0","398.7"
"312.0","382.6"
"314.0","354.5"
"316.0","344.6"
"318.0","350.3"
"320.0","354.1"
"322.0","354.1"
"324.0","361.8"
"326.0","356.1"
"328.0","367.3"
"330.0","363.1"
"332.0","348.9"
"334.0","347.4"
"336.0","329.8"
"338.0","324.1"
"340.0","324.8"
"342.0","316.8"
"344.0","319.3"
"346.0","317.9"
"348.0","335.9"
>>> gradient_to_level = -0.010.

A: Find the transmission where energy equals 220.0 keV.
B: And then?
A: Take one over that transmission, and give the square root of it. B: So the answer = 0.0490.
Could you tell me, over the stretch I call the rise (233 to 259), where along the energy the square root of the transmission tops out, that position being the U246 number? 244.0 keV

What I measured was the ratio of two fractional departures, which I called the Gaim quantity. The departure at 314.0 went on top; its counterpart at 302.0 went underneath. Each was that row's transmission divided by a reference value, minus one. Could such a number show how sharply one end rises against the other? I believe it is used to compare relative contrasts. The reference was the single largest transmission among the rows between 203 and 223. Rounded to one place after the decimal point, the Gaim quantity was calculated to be 3.2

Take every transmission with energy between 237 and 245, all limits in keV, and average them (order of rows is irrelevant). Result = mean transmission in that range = 414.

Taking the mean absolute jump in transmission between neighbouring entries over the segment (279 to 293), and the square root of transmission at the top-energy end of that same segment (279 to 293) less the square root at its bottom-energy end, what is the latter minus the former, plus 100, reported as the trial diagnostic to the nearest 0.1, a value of 94.0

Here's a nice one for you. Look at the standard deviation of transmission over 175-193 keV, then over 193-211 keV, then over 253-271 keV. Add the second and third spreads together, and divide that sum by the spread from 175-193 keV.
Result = 9.0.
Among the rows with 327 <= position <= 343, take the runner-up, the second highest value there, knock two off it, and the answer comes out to 361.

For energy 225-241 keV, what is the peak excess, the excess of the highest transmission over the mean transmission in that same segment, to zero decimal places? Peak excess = 13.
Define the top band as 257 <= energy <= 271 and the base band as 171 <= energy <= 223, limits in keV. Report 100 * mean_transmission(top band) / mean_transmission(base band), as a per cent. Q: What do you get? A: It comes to 64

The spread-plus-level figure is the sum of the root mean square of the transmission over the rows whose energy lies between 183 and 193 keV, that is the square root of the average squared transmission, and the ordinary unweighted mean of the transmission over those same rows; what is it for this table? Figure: 865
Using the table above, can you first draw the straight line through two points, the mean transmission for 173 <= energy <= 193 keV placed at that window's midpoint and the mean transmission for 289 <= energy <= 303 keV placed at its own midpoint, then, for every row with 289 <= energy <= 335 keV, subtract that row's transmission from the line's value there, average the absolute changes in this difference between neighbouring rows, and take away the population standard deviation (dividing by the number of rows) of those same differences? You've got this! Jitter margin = -23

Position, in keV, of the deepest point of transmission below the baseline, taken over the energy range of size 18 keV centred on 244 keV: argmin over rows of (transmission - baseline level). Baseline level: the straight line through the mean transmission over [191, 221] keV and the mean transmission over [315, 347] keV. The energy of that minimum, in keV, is 252.0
